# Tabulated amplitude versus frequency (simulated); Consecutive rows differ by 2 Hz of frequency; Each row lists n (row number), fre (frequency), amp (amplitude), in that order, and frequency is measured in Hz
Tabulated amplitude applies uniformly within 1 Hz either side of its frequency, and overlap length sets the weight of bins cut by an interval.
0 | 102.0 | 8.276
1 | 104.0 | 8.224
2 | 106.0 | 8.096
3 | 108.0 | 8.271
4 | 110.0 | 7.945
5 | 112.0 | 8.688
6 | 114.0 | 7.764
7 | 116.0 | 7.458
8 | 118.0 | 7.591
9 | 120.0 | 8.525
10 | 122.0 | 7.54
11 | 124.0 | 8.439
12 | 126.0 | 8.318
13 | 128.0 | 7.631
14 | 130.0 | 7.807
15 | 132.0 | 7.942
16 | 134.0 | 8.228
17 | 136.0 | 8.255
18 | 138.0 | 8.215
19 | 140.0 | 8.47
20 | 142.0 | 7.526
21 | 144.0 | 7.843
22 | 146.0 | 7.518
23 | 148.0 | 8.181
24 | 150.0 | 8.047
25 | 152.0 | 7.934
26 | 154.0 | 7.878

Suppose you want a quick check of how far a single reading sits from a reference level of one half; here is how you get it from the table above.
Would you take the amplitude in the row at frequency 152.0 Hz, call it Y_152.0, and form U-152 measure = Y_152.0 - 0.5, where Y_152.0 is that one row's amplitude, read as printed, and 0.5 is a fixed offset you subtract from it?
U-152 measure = 7.4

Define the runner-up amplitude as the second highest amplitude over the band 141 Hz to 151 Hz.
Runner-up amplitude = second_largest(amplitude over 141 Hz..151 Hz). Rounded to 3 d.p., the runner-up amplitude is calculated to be 8.047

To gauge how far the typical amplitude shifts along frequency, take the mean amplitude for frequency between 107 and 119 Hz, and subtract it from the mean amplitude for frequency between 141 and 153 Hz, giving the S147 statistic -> -0.11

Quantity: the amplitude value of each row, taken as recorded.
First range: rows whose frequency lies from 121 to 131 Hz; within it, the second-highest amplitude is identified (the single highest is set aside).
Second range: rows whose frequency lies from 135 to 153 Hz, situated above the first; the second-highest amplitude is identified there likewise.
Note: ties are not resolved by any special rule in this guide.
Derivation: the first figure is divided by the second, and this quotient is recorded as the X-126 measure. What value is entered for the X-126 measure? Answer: 1.01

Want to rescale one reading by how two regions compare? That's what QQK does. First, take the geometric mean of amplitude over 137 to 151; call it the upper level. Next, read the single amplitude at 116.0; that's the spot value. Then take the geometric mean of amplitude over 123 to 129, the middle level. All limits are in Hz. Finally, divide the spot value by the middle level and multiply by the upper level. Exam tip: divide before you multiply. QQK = 7.3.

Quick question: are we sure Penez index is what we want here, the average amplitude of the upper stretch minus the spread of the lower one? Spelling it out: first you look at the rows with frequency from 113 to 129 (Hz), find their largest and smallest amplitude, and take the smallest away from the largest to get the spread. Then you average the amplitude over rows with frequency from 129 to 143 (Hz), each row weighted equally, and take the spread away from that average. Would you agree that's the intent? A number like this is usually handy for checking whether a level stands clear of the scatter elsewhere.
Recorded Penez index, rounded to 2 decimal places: 7.00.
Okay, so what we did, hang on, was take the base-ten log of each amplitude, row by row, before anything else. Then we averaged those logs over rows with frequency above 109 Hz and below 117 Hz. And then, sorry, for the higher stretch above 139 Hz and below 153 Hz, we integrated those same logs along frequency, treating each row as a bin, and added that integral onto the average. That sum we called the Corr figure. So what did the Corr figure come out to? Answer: 13.5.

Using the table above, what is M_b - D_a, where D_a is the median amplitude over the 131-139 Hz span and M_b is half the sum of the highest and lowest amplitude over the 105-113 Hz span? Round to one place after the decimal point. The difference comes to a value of 0.1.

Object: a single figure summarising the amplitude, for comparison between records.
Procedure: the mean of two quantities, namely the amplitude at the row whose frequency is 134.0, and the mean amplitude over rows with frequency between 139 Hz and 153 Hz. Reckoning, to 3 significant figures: 8.08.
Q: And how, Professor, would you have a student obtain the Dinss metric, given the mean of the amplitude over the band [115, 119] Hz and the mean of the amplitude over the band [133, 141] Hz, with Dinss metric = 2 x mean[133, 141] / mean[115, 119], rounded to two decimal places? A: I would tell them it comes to 2.20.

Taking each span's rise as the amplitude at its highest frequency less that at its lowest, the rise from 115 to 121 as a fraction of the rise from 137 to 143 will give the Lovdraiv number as -1.5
